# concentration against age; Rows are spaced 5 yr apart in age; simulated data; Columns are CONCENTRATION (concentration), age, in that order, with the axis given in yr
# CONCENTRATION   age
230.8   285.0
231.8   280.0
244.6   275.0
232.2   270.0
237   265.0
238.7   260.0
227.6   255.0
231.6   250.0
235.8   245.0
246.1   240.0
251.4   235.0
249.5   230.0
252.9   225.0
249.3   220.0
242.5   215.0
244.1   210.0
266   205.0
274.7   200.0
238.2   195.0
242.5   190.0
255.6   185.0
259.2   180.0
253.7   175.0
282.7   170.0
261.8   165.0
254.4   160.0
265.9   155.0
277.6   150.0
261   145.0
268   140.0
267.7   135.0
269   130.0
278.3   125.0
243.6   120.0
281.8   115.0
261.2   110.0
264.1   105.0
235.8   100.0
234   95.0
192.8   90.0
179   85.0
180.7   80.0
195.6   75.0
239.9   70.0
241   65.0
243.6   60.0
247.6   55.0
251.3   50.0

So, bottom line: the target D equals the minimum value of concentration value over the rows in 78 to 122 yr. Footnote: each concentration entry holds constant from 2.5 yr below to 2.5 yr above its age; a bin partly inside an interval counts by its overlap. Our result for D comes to 179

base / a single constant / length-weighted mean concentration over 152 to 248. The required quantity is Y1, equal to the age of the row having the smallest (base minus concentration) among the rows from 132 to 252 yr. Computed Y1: 170.0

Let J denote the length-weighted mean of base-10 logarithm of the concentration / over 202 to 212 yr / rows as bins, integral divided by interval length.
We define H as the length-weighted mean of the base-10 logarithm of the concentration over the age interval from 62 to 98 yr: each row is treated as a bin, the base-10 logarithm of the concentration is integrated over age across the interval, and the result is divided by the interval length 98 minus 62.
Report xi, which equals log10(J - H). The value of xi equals -1.0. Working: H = 2.32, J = 2.41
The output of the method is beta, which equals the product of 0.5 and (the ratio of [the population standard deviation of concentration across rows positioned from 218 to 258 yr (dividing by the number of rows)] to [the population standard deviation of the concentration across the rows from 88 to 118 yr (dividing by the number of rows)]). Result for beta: 0.16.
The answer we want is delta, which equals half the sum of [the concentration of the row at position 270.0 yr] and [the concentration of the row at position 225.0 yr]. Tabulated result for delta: 243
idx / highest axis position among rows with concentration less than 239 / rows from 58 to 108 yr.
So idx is 100.0 yr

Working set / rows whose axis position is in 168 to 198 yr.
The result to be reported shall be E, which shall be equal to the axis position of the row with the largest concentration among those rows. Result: 170.0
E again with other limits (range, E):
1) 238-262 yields 240.0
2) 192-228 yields 200.0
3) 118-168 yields 125.0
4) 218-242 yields 225.0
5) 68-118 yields 115.0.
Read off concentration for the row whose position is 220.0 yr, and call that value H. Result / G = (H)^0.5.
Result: 15.8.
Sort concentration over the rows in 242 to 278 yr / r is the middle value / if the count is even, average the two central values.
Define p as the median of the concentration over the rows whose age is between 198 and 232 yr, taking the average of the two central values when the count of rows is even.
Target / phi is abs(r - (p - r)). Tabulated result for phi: 222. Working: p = 249.5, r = 236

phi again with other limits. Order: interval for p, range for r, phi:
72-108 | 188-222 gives 293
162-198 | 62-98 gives 136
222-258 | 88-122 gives 241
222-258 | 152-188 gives 272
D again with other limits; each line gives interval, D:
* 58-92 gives 179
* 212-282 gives 227.6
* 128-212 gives 238.2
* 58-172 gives 179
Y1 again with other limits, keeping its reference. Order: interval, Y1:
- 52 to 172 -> 170.0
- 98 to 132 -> 115.0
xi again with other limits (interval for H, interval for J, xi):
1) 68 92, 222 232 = -1.0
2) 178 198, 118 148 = -1.6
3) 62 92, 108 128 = -0.9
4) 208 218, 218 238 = -1.9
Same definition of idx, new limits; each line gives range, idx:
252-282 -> 280.0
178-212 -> 195.0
